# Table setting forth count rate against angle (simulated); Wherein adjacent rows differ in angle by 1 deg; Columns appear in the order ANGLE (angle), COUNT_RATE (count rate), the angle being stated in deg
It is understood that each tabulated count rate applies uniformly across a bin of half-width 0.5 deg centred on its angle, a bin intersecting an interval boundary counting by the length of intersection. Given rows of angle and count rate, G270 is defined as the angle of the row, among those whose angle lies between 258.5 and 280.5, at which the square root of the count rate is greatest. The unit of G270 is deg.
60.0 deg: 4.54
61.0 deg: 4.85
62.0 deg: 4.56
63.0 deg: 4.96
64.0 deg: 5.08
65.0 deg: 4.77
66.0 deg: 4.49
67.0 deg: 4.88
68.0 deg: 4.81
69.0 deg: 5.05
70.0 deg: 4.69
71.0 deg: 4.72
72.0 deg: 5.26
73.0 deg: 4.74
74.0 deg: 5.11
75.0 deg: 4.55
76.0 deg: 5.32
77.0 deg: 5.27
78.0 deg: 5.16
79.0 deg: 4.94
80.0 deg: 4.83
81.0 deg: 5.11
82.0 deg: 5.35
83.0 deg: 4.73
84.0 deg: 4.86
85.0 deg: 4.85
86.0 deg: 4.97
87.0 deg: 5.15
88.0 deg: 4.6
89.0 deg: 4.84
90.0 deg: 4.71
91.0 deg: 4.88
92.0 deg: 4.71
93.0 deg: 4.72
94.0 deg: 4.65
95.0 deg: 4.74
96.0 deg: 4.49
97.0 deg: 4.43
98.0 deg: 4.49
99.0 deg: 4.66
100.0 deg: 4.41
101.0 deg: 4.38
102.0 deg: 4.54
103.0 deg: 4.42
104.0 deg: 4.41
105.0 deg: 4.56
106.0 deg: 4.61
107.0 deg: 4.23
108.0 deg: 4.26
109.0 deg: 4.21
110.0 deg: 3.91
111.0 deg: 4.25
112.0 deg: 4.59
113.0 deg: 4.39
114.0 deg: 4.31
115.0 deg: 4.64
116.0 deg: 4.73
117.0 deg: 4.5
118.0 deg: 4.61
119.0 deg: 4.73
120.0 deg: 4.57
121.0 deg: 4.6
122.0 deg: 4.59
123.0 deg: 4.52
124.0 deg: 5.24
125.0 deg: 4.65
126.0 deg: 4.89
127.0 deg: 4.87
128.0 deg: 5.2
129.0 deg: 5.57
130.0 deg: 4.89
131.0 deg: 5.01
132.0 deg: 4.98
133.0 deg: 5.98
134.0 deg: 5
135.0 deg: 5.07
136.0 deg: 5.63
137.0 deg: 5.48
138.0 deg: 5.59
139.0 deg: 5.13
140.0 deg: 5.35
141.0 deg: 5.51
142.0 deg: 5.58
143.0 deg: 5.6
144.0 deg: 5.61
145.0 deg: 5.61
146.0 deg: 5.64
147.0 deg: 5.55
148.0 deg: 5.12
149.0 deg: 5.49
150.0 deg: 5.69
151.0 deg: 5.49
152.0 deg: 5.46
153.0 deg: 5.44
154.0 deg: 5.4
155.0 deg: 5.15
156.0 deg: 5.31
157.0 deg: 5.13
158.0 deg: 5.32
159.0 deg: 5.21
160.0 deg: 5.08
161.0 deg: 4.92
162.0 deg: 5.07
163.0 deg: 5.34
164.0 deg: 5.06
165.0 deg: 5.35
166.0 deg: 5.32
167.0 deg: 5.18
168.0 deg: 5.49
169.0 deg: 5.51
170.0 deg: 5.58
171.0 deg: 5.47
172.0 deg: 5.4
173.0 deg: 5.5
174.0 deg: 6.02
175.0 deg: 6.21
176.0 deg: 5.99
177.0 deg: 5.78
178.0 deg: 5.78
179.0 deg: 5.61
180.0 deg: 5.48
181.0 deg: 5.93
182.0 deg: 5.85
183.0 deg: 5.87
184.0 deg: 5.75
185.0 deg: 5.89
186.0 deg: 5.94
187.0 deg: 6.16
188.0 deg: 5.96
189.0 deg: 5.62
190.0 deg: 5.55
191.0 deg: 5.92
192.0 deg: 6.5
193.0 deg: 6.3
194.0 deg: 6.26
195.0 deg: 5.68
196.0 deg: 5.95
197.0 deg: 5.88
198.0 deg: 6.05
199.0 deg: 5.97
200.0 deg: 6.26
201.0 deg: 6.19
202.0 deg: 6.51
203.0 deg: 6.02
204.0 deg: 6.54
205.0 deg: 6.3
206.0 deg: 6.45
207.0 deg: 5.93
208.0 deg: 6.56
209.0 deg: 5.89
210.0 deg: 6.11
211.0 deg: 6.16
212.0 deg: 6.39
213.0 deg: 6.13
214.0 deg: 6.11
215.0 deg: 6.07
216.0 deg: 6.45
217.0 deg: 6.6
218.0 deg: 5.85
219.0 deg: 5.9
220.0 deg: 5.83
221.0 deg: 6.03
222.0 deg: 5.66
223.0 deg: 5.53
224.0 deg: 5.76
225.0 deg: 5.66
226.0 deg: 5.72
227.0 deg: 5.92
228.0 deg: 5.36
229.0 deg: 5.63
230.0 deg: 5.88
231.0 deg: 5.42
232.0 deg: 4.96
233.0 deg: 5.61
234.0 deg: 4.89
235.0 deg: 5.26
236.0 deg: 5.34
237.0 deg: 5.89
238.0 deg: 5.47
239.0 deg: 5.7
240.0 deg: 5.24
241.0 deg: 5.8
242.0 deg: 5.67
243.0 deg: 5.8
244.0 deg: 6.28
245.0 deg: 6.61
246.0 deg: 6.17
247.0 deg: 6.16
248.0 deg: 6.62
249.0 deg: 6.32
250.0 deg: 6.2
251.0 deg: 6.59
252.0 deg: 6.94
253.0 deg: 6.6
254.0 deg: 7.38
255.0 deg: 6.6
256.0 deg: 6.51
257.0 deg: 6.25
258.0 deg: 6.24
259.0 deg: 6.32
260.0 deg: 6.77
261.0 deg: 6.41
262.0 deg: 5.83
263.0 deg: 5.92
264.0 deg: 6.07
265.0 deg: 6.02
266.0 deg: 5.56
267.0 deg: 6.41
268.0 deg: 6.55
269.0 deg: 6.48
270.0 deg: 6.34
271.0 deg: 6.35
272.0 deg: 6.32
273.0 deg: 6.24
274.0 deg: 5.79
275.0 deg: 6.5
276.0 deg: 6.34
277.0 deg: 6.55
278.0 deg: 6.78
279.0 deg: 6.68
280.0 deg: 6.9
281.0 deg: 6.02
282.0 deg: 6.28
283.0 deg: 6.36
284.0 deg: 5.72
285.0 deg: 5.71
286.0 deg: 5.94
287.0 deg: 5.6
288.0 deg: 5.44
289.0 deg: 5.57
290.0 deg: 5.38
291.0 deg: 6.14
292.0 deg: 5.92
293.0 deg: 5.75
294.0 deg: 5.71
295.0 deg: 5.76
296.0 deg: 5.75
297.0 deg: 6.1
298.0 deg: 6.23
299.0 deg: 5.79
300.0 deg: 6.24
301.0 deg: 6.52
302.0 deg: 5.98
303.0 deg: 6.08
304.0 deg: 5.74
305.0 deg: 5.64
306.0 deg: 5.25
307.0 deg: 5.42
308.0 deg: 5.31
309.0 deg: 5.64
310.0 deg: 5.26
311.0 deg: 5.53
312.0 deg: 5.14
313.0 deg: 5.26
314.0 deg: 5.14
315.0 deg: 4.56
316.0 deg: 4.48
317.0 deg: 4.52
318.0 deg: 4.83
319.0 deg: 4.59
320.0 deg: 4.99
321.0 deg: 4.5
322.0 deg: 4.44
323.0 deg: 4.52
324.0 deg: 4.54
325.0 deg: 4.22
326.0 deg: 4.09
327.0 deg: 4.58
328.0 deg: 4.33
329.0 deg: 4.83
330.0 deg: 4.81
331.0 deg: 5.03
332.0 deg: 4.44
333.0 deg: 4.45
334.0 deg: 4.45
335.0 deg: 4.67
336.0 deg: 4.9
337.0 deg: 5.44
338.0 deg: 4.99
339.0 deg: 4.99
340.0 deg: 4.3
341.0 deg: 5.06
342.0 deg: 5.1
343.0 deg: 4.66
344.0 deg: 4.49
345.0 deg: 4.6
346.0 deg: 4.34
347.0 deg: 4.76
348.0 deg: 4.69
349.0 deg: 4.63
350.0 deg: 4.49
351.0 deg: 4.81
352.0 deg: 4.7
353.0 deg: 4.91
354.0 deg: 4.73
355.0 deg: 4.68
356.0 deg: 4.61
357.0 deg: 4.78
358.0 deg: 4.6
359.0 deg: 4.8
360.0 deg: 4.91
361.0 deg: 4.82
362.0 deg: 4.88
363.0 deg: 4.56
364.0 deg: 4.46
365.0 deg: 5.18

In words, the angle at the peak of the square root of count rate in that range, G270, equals 280.0 deg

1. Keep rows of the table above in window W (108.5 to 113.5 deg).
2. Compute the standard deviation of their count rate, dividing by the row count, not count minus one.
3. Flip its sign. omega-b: -0.22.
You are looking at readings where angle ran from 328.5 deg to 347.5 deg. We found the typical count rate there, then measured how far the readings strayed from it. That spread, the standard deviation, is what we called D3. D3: 0.30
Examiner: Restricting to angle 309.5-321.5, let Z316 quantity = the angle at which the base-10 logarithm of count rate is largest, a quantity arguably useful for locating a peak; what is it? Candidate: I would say 311.0 deg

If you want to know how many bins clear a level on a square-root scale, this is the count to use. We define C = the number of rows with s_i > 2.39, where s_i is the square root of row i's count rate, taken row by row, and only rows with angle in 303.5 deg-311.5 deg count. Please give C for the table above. 1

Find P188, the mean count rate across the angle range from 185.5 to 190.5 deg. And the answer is 5.8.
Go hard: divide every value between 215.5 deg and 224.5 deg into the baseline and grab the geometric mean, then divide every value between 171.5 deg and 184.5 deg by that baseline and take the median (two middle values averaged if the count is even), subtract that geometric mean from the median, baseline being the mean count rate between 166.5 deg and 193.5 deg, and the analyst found 0.0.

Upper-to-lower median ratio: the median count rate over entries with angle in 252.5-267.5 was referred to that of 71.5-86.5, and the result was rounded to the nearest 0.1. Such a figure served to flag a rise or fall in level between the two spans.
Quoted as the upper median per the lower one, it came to 1.3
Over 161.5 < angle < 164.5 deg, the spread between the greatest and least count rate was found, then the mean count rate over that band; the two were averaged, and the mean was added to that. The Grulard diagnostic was 7.9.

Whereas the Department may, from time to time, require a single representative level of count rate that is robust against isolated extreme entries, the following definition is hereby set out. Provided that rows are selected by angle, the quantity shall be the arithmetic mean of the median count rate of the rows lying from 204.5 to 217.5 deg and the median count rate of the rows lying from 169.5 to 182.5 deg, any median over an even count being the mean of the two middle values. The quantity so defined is 5.97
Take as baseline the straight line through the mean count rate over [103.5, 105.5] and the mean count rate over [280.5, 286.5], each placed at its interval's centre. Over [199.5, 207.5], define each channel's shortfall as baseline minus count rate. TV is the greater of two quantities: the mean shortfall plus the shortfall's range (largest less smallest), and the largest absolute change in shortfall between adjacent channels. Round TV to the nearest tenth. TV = 0.5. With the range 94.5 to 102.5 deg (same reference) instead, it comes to 0.3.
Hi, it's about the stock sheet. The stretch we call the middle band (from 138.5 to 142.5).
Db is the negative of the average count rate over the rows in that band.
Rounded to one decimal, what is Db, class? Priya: -5.4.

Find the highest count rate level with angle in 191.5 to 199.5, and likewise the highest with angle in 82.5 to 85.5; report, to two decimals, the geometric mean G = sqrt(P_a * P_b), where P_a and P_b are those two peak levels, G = 5.62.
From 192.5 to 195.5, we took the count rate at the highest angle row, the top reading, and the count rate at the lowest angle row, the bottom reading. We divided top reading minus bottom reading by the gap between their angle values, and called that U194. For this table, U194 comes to -0.31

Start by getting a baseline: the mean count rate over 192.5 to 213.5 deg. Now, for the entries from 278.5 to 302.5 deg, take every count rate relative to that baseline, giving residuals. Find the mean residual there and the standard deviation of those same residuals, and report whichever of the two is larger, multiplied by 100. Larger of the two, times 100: 38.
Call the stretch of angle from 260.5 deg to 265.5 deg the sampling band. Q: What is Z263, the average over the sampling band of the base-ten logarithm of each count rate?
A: 0.78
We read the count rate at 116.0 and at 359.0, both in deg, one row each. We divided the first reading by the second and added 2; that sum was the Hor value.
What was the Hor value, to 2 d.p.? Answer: 2.99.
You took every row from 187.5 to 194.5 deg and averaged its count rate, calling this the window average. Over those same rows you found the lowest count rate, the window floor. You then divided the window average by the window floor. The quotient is 1.08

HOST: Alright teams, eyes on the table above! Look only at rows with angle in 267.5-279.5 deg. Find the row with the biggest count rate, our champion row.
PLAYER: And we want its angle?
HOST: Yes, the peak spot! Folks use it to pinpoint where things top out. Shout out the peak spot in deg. 278.0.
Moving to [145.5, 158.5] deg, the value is 150.0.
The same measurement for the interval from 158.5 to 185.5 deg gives 175.0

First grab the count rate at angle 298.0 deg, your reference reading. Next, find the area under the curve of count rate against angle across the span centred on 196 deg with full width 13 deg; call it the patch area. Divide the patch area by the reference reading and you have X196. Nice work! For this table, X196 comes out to 12.7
